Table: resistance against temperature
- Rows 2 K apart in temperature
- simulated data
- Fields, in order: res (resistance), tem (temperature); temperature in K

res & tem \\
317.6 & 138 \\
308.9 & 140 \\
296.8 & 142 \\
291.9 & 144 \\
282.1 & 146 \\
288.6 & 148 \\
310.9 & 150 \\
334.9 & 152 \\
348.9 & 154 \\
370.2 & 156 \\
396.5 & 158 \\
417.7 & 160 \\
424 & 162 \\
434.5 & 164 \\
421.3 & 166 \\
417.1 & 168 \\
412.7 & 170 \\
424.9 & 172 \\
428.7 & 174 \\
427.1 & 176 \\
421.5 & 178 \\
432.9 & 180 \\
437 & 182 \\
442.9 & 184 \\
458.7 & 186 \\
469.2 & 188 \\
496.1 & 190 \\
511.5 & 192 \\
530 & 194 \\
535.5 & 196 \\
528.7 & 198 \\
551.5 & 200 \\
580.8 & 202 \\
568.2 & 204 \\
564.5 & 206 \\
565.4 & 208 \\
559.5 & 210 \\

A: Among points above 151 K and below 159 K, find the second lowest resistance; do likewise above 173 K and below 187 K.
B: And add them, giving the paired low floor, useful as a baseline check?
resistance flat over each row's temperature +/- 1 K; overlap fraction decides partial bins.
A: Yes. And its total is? 776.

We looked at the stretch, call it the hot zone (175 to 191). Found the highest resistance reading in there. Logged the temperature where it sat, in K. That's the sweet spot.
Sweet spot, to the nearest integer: 190 K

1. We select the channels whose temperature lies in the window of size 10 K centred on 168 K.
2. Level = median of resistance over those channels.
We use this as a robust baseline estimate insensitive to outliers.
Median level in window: 421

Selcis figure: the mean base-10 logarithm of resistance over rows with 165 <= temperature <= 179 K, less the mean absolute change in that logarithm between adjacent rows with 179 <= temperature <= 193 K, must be 2.61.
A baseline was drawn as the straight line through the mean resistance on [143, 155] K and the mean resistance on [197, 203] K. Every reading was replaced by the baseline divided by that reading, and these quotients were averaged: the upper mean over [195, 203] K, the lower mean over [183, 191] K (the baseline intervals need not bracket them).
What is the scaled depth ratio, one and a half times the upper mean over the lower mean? 1.42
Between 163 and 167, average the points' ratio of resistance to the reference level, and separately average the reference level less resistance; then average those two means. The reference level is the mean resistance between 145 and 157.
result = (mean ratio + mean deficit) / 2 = -52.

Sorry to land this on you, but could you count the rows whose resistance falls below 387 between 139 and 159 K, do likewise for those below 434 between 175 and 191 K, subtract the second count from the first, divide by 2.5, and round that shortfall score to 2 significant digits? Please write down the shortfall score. 2.4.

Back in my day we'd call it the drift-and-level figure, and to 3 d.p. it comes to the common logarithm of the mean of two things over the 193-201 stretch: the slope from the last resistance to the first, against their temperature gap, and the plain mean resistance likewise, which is 2.431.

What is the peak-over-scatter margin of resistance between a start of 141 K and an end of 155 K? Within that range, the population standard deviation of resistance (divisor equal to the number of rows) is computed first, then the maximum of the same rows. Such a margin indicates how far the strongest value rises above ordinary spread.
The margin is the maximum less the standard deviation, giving 325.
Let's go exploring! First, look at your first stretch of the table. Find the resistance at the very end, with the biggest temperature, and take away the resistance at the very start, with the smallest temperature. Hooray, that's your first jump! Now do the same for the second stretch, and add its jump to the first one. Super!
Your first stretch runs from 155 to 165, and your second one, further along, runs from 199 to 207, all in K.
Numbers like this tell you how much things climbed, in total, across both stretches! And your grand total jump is 77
